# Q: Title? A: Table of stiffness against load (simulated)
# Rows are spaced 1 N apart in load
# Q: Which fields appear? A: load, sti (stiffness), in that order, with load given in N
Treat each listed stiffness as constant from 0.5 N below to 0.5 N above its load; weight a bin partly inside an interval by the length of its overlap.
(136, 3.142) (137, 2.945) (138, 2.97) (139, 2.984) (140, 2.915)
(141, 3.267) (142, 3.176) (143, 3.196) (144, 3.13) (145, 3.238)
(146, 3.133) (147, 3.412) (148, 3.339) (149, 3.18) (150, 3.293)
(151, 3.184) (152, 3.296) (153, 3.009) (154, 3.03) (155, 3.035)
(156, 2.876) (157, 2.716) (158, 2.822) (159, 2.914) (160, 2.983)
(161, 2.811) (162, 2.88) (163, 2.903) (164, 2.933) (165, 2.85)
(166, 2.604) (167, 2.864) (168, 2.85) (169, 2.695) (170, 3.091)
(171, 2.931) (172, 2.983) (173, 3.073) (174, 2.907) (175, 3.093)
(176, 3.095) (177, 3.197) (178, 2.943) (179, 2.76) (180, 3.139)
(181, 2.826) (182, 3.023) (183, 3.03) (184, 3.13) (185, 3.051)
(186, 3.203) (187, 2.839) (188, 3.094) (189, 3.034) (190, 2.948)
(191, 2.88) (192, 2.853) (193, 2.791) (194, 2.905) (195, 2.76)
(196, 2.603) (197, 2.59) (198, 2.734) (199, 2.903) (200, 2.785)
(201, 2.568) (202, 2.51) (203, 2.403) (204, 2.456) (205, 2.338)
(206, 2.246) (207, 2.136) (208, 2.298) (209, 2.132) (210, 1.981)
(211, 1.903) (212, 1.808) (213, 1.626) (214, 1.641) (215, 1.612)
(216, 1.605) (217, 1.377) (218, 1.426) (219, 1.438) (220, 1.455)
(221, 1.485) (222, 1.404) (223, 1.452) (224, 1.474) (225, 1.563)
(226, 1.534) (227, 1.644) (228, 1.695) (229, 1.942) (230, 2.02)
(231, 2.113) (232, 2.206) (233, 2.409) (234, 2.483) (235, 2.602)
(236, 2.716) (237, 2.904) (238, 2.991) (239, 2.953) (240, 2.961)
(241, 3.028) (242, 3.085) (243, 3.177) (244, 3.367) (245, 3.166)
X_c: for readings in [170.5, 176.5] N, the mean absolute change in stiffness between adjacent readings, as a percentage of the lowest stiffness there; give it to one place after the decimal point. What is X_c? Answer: 3.4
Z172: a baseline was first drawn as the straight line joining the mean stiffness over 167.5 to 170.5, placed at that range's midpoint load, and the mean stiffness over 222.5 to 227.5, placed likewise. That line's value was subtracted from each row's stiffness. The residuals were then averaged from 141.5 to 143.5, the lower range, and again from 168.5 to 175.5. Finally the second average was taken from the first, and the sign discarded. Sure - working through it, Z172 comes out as 0.5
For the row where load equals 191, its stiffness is 2.88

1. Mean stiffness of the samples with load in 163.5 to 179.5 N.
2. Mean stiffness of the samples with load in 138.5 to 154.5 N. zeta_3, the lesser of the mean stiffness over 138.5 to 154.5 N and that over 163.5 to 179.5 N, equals 2.93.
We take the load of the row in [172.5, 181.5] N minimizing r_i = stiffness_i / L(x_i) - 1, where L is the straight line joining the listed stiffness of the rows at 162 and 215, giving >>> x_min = 179 N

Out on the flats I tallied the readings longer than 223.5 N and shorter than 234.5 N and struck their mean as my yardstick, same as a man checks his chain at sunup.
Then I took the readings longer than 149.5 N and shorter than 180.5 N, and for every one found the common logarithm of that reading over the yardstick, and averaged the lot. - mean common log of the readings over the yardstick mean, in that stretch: 0.188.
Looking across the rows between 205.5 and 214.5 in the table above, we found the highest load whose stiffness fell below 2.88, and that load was 214 N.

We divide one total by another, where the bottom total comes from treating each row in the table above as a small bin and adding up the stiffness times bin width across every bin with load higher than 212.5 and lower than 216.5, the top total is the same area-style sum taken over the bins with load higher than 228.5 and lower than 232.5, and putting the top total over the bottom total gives 1.28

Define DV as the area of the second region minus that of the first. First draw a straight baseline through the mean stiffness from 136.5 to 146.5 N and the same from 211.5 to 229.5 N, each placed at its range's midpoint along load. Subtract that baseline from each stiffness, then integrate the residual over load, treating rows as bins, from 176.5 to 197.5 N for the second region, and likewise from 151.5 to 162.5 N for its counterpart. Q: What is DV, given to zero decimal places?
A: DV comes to 13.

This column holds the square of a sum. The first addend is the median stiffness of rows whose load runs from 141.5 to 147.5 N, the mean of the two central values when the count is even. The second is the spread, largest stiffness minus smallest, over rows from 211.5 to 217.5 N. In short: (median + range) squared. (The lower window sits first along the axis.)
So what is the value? 13.1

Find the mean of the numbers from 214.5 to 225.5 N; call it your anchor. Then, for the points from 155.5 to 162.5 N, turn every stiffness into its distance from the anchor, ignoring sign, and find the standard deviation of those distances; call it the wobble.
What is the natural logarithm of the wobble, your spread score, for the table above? -2.5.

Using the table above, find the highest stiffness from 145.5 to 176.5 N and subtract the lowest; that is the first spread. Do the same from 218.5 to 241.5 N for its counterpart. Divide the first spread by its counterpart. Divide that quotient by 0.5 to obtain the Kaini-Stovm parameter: 1.0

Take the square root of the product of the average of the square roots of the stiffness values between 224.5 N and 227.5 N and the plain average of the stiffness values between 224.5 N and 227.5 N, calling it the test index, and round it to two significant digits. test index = 1.4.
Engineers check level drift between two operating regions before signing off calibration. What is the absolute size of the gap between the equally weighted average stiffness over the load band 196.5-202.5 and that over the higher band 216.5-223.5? 1.2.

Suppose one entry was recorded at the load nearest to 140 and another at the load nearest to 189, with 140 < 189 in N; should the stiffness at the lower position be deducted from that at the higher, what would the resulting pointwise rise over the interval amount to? 0.1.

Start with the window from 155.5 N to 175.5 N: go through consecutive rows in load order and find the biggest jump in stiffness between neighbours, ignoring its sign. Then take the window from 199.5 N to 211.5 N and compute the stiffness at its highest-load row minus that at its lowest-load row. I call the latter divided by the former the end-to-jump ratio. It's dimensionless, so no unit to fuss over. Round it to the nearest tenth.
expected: -2.2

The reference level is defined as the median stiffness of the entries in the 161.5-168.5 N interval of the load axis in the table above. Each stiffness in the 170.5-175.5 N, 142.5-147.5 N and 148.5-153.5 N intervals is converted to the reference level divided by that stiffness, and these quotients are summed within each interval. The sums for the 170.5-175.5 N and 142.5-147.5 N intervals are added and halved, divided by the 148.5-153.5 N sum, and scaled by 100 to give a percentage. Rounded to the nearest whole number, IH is 103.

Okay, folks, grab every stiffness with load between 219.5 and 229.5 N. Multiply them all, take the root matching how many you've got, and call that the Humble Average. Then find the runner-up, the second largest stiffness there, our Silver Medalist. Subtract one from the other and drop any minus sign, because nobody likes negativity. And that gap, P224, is 0.14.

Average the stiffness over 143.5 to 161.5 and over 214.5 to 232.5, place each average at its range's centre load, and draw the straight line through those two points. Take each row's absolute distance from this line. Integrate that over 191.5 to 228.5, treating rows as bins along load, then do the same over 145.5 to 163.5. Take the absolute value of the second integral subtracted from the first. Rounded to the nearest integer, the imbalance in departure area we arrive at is 10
